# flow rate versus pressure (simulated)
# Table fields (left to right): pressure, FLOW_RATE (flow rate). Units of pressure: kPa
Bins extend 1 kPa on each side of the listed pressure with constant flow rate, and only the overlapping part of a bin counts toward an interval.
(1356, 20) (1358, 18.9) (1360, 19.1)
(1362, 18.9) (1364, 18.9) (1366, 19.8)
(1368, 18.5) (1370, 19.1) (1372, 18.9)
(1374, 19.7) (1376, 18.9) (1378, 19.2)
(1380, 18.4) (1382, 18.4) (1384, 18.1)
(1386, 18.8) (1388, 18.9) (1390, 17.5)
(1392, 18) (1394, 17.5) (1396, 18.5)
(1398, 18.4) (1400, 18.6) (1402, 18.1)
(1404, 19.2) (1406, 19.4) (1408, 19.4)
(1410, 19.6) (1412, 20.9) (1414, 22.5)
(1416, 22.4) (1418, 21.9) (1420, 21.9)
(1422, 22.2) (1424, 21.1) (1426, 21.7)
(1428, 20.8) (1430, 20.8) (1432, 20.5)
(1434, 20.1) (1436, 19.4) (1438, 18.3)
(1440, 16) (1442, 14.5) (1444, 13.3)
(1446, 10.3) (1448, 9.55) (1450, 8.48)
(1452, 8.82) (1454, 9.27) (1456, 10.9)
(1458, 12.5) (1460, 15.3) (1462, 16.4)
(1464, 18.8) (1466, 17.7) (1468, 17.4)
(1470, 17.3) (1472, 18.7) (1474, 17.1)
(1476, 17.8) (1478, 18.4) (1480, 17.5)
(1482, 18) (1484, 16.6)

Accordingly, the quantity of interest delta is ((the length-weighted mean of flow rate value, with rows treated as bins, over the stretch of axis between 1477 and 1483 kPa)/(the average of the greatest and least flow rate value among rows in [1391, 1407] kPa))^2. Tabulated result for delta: 0.9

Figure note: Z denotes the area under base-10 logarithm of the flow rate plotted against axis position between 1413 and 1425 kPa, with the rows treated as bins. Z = 16.1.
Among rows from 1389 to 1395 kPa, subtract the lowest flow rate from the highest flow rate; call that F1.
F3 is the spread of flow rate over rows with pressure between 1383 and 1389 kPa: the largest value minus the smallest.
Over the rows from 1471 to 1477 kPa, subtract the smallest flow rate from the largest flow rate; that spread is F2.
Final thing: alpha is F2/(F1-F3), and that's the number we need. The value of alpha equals -5.3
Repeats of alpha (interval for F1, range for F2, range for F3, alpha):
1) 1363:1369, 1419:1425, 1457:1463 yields -0.4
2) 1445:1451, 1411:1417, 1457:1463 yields -0.8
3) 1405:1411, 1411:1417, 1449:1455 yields -2.7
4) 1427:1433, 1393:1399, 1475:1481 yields -1.7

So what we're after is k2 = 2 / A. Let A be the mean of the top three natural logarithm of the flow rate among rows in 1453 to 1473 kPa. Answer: 0.687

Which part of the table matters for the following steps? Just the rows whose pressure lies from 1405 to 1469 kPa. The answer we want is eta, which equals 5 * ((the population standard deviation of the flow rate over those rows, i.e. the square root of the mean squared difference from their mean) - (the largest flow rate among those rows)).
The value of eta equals -90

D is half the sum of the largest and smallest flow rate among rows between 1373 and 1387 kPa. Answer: 18.9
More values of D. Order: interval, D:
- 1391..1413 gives 19.2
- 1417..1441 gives 19.1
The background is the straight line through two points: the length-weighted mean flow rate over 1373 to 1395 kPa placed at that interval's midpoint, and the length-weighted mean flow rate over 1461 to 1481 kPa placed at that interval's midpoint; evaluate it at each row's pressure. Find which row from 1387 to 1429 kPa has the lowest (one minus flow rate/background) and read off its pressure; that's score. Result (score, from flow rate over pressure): 1414 kPa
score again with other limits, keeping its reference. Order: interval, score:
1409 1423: 1414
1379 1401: 1388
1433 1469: 1434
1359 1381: 1366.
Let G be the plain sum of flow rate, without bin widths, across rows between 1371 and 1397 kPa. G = 241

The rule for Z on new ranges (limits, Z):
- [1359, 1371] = 15.4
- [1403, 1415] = 15.6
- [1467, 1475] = 10.0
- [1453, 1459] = 6.2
